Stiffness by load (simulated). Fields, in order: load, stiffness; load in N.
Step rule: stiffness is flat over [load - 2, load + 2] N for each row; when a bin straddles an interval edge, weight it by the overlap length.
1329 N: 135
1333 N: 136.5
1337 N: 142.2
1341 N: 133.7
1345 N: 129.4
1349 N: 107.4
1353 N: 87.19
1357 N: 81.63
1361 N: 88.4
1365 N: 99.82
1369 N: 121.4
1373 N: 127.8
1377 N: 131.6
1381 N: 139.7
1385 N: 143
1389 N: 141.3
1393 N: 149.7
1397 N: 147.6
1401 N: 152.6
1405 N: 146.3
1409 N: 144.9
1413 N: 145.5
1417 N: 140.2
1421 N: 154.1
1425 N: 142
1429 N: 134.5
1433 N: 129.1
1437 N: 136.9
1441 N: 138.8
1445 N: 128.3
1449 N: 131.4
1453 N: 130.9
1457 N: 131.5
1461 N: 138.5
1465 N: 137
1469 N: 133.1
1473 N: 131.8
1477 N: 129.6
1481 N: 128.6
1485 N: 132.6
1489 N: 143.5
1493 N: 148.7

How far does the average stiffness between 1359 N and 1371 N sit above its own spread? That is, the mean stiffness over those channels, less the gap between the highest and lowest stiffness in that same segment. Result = 70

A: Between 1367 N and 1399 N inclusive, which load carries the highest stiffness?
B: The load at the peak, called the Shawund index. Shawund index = 1393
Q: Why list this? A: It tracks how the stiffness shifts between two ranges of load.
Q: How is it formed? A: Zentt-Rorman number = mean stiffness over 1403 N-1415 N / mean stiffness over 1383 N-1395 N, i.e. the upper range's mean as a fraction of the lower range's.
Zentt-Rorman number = 1.01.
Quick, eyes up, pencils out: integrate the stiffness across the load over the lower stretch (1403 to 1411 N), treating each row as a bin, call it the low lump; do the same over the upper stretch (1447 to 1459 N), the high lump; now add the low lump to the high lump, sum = 2740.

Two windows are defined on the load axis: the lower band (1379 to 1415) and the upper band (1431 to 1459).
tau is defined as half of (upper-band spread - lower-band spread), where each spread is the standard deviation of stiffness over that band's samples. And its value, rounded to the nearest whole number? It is 0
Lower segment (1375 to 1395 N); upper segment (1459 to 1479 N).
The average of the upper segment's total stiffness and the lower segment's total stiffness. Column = 688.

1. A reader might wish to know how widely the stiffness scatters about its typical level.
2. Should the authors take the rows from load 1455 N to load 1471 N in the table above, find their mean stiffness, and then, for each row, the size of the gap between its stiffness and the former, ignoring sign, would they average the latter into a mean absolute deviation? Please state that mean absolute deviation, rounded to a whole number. 3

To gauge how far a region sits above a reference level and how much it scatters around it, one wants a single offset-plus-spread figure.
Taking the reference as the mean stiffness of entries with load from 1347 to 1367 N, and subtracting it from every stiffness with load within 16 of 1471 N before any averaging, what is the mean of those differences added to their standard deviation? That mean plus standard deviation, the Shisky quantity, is 43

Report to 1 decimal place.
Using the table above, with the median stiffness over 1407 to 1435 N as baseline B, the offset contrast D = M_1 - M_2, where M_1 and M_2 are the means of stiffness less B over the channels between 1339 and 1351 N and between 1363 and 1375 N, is 7.2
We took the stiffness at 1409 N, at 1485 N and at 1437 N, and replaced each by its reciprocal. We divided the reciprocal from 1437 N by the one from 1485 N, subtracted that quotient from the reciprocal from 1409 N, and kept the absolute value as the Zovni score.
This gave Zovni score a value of 0.96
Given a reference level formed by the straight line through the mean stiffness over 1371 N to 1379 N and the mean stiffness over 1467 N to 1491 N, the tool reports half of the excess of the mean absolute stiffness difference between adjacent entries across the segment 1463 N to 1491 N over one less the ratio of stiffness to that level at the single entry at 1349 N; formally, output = 1.9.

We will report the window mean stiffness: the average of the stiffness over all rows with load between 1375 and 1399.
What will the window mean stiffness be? 142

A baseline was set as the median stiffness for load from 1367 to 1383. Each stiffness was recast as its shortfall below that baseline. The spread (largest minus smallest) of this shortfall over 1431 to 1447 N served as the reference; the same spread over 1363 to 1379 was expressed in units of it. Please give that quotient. 3.0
